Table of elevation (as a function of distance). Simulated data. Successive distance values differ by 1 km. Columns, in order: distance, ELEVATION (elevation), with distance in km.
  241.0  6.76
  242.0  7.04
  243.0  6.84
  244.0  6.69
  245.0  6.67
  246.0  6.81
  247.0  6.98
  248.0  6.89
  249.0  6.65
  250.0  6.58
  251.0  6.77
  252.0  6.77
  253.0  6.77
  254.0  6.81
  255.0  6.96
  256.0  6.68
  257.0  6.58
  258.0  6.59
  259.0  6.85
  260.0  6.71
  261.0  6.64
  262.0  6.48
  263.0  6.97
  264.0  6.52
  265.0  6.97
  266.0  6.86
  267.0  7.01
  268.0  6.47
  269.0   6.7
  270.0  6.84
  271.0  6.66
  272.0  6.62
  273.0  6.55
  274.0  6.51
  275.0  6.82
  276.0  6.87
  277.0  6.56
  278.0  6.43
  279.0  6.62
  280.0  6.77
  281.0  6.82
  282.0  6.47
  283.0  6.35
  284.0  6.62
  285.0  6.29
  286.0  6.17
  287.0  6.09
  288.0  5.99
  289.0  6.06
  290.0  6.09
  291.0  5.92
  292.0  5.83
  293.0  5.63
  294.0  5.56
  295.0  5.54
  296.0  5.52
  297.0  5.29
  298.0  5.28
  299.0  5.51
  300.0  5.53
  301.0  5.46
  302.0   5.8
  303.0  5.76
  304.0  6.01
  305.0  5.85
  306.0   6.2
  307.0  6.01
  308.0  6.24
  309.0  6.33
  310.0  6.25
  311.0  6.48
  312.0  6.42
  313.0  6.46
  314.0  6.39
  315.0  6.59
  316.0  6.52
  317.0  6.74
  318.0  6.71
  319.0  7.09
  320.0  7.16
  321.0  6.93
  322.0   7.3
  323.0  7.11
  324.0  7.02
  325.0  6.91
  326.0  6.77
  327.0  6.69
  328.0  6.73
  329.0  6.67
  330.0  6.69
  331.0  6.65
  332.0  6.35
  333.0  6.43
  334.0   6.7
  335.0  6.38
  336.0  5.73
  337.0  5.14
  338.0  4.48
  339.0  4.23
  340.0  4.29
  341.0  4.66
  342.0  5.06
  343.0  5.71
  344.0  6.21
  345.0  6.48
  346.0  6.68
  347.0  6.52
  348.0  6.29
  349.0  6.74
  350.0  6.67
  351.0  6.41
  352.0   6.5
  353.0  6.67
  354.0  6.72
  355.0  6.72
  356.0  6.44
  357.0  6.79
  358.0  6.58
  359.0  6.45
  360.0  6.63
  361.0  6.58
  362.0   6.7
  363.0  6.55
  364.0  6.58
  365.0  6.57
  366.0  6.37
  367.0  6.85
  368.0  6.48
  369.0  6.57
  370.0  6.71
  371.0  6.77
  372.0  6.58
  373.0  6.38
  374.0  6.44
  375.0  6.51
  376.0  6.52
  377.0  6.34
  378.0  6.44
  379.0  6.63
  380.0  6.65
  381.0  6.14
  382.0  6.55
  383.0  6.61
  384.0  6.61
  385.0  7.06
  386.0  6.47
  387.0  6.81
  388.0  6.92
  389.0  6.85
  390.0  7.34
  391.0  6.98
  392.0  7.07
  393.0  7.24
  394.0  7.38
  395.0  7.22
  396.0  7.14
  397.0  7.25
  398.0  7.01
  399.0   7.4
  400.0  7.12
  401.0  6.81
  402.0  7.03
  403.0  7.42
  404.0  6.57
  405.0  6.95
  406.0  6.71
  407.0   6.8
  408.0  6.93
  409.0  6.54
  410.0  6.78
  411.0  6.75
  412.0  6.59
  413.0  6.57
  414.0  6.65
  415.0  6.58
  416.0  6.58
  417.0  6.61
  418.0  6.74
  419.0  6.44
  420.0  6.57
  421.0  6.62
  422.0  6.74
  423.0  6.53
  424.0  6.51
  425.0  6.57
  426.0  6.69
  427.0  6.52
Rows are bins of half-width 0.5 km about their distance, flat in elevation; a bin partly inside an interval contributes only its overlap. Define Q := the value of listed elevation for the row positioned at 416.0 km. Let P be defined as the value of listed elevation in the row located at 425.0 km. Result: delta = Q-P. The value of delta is 0.01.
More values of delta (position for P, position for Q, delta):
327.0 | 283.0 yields -0.34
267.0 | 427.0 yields -0.49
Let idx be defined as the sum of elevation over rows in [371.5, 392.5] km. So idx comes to 140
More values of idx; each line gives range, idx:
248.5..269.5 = 141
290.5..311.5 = 122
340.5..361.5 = 134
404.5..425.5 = 140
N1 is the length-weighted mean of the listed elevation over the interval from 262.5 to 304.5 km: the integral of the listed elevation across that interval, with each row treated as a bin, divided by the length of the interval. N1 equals 6.25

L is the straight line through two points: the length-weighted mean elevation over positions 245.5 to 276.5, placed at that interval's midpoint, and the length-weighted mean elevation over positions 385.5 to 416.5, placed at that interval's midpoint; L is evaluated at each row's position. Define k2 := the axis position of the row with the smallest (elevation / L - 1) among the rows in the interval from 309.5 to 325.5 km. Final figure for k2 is 310.0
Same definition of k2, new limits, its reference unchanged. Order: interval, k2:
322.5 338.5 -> 338.0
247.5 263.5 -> 262.0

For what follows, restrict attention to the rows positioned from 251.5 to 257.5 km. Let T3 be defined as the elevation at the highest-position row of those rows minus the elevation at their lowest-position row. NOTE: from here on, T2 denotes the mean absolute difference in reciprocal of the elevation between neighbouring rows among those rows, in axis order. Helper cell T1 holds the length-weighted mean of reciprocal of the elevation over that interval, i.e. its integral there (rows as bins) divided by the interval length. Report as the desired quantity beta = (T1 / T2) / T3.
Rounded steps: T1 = 0.148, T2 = 0.0025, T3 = -0.190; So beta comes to -316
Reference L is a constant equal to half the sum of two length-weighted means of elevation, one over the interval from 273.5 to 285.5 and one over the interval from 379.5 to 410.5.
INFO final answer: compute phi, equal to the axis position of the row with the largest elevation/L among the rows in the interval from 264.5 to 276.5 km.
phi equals 267.0 km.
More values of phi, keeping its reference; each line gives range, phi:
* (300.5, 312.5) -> 311.0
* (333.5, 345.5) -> 334.0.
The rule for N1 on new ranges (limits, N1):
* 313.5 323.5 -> 6.85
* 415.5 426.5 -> 6.60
